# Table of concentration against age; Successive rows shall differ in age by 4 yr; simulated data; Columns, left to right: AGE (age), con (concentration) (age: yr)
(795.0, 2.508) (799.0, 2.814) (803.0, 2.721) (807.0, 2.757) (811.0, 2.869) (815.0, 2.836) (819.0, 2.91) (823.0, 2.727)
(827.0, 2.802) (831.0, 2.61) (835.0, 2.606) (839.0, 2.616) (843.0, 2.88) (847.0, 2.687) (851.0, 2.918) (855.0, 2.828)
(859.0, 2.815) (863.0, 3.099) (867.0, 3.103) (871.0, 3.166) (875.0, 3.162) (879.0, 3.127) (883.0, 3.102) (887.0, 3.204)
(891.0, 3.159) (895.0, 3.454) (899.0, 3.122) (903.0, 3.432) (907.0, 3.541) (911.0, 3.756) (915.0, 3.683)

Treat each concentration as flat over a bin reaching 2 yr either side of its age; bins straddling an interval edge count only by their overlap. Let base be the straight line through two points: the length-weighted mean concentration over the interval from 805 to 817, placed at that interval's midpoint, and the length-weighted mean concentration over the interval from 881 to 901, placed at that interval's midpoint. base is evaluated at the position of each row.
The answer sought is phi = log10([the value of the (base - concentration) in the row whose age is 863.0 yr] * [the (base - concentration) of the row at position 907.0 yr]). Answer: -2.17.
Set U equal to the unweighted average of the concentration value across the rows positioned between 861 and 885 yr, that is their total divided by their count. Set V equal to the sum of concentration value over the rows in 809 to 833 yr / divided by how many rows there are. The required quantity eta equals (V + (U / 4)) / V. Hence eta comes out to 1.28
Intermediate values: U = 3.13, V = 2.79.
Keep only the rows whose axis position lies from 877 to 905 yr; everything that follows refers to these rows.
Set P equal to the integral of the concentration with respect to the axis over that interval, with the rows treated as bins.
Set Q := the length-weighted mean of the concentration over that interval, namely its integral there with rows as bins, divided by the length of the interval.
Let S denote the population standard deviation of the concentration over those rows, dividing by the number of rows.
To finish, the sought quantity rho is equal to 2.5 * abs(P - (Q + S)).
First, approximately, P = 90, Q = 3.23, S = 0.139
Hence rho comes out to 217.6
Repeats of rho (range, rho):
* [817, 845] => 184.4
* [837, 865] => 191.0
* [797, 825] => 189.2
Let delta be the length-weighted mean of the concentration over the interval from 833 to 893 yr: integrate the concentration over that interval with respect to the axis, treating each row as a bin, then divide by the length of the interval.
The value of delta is 2.96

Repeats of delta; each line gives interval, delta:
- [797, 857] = 2.77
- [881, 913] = 3.35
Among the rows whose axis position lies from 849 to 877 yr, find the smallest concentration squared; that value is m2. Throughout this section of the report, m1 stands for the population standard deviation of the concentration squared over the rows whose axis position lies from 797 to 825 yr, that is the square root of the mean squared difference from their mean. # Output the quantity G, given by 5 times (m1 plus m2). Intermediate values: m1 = 0.4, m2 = 7.9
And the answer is 42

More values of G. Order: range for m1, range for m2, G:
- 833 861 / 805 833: 37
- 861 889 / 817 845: 35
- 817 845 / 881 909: 51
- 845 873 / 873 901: 53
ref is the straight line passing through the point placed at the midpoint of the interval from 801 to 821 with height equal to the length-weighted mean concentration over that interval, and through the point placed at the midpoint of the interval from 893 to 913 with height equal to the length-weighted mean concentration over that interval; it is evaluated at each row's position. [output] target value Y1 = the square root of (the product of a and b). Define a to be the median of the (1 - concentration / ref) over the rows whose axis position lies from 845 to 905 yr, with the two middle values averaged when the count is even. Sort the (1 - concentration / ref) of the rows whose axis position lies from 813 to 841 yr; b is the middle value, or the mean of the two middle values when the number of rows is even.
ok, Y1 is 0.055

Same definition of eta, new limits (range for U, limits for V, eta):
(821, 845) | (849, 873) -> 1.23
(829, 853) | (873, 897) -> 1.21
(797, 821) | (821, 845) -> 1.26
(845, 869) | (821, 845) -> 1.27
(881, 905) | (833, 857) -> 1.29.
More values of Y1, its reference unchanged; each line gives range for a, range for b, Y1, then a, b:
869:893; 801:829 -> 0.024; 0.0470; 0.012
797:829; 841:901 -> 0.020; 0.0079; 0.053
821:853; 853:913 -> 0.054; 0.0891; 0.033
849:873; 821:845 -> 0.064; 0.0456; 0.089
